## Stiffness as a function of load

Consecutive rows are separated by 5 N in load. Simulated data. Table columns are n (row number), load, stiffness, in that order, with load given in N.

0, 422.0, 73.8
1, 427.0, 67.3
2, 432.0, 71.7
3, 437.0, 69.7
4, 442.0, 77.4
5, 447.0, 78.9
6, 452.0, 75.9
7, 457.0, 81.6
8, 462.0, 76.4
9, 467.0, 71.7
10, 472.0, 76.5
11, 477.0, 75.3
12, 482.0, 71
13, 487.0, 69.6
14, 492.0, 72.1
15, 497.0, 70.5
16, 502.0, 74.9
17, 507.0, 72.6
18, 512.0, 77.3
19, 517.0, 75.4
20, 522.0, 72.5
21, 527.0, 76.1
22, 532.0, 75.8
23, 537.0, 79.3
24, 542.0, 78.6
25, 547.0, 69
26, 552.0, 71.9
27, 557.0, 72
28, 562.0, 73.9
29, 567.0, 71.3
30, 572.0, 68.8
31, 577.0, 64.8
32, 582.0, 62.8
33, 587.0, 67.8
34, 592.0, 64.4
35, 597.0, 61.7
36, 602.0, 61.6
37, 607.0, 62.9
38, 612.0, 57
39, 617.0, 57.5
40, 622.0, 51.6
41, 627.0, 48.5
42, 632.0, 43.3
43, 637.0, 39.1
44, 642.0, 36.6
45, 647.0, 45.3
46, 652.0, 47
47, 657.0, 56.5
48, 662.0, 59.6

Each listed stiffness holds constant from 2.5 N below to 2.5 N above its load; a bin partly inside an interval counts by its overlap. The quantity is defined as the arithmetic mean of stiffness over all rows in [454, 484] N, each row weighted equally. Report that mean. 75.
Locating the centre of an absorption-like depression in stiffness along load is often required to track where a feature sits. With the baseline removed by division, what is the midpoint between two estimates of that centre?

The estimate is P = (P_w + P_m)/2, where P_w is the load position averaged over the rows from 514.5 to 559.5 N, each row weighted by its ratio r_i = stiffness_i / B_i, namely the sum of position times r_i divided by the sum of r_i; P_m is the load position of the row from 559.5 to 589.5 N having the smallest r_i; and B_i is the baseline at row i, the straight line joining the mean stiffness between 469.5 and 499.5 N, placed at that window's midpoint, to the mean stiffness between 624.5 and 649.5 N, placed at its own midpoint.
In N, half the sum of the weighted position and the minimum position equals 559.7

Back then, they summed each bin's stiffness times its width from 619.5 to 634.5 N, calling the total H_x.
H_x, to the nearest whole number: 717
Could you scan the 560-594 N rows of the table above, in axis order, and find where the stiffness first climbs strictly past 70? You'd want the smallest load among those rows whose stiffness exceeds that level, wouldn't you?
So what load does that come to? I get 562.0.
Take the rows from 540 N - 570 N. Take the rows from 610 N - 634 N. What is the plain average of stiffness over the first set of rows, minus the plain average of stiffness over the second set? 21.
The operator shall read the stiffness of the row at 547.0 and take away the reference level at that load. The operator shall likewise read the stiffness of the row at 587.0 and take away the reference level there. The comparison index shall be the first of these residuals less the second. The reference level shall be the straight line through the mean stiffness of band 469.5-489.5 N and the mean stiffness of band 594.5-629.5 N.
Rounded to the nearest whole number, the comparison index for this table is -4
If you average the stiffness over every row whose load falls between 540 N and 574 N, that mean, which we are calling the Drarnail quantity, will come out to 72.2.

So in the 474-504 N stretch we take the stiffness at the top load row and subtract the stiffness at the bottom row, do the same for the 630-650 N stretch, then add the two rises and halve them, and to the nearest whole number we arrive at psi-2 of 1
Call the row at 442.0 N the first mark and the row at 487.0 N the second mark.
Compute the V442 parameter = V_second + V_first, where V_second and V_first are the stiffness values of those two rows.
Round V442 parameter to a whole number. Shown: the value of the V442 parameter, 147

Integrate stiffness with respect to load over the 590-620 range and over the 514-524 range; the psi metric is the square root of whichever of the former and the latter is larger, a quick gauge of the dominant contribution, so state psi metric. 43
